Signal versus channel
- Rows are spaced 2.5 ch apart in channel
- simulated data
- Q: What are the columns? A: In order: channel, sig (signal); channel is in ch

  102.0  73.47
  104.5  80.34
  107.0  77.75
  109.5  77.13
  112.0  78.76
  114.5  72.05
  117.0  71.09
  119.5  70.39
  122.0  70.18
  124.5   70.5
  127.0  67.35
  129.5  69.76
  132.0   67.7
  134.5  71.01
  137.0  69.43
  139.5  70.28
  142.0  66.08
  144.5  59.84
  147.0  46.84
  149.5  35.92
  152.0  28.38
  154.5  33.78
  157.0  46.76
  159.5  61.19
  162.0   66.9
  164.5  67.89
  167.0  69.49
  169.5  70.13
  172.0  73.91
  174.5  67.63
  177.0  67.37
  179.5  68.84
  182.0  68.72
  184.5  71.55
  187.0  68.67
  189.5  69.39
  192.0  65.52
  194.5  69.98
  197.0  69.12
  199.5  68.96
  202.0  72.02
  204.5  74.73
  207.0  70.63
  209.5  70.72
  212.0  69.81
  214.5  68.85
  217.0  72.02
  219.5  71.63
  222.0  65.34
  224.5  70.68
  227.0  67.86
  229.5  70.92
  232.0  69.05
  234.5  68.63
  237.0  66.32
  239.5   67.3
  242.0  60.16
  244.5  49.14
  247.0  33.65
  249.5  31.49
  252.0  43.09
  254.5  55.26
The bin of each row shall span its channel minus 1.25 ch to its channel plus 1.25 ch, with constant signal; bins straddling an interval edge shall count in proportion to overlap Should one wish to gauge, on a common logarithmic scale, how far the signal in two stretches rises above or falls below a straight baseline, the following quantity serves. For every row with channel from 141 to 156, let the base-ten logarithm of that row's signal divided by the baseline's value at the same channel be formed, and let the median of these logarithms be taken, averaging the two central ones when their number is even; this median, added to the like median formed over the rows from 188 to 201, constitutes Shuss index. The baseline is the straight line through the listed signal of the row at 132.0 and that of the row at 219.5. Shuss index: -0.23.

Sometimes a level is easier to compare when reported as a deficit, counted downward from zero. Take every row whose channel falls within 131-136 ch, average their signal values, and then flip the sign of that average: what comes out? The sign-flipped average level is -69.4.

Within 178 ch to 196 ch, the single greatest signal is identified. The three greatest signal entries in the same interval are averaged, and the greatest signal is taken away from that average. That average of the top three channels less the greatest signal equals -1.2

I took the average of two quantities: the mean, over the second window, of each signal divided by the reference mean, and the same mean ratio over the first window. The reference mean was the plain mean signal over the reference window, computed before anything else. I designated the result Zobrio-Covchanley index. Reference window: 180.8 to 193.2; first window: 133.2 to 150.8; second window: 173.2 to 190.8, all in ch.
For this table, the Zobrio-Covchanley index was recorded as 0.94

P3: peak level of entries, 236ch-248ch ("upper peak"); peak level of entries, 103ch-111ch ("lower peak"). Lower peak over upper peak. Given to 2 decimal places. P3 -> 1.19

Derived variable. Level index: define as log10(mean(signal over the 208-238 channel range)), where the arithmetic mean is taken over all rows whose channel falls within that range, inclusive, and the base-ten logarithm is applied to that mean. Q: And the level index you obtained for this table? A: 1.84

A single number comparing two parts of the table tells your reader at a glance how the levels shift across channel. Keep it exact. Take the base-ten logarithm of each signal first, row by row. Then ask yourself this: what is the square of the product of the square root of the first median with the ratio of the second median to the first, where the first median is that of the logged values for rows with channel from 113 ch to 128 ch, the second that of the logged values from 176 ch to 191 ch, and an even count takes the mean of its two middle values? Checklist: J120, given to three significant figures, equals 1.83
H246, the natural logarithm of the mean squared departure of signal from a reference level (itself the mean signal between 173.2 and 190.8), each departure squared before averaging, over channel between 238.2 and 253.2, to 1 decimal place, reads 6.4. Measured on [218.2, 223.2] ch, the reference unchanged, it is 2.3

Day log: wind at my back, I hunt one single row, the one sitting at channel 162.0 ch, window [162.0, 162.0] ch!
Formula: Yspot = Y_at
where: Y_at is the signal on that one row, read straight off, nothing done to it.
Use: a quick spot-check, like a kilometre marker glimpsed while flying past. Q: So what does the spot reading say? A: 66.9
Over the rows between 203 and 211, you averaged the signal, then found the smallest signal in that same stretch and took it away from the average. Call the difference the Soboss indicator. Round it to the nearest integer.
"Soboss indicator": 1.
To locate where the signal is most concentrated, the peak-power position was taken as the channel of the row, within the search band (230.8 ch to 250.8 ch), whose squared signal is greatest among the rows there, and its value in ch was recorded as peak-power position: 232.0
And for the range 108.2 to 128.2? 112.0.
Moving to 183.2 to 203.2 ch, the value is 202.0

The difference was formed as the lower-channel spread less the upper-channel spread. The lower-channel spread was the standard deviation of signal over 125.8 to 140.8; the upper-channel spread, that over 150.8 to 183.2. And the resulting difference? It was -13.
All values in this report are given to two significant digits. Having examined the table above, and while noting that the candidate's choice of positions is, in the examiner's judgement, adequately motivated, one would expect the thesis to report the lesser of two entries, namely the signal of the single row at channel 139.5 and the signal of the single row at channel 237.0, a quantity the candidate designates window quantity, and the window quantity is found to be 66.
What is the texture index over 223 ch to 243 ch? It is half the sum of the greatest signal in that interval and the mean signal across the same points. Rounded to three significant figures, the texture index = 69.3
